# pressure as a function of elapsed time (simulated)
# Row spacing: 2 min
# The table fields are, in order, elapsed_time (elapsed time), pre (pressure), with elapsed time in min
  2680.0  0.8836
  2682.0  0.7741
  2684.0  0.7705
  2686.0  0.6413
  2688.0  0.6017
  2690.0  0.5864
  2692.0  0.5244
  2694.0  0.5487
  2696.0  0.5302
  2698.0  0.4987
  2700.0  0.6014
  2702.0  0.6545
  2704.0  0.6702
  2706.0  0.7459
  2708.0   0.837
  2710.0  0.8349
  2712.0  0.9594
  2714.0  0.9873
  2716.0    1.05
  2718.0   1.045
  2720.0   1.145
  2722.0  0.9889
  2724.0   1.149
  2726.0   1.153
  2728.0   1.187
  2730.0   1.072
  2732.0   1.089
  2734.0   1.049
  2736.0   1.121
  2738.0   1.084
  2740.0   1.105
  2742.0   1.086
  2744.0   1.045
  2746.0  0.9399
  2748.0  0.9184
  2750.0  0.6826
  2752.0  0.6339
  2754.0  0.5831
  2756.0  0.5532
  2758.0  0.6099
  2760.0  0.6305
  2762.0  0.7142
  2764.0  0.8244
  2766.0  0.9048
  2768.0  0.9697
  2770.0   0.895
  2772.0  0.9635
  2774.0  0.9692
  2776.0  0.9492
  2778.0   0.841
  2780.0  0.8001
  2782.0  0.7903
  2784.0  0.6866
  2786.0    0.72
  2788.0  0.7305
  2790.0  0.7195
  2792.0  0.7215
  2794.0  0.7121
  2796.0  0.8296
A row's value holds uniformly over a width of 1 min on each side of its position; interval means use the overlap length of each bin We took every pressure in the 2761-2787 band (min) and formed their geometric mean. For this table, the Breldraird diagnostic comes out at 0.84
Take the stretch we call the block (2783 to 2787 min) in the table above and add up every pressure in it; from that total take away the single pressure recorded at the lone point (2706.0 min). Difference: 1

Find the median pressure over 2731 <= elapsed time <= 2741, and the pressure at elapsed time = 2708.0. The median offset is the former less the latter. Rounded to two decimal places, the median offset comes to 0.25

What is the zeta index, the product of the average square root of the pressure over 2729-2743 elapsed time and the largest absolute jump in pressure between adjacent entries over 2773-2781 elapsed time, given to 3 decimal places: 0.113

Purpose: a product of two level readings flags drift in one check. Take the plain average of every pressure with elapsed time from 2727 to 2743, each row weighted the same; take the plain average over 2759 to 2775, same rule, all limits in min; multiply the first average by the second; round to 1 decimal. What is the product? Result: 0.9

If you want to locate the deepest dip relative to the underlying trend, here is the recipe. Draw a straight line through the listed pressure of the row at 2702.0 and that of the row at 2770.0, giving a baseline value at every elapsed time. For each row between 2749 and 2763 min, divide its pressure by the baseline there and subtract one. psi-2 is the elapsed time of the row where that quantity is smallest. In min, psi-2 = 2756.0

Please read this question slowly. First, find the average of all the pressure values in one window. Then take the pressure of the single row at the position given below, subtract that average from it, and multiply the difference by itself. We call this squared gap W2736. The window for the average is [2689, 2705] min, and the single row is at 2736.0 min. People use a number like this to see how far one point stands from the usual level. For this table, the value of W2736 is 0.30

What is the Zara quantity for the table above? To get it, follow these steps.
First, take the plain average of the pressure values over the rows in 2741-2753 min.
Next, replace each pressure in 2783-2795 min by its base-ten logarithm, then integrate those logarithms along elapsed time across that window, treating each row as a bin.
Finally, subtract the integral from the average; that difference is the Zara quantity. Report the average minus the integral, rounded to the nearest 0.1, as 2.6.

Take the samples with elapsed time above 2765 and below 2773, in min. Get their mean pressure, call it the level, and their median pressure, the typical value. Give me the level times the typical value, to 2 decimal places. 0.87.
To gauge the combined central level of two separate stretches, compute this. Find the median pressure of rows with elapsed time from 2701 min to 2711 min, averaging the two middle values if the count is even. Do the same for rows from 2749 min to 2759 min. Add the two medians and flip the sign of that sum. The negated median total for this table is -1.4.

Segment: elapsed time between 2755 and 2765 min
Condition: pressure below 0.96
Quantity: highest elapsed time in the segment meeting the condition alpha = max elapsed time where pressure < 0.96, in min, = 2764.0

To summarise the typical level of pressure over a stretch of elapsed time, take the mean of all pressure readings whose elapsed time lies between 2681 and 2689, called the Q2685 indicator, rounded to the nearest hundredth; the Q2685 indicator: 0.70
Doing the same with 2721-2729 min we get 1.12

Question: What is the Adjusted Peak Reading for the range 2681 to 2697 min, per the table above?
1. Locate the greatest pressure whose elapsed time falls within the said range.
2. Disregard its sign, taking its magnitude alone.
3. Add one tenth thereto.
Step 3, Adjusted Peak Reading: 0.87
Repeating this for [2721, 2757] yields 1.29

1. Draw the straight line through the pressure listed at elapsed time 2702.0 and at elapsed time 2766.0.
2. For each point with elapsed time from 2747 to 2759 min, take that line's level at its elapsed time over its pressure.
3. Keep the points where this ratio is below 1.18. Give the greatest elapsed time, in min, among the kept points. 2748.0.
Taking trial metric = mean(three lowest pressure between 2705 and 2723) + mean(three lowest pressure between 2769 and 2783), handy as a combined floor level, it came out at 1.6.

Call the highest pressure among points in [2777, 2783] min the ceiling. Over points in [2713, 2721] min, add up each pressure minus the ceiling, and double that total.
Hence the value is 1.7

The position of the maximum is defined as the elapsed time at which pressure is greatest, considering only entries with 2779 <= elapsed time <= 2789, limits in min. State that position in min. 2780.0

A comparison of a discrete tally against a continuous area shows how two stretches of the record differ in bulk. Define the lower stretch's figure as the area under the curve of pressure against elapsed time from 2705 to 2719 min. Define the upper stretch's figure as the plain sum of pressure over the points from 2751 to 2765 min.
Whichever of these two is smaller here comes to 4.5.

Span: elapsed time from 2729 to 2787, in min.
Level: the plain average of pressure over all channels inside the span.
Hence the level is 0.87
